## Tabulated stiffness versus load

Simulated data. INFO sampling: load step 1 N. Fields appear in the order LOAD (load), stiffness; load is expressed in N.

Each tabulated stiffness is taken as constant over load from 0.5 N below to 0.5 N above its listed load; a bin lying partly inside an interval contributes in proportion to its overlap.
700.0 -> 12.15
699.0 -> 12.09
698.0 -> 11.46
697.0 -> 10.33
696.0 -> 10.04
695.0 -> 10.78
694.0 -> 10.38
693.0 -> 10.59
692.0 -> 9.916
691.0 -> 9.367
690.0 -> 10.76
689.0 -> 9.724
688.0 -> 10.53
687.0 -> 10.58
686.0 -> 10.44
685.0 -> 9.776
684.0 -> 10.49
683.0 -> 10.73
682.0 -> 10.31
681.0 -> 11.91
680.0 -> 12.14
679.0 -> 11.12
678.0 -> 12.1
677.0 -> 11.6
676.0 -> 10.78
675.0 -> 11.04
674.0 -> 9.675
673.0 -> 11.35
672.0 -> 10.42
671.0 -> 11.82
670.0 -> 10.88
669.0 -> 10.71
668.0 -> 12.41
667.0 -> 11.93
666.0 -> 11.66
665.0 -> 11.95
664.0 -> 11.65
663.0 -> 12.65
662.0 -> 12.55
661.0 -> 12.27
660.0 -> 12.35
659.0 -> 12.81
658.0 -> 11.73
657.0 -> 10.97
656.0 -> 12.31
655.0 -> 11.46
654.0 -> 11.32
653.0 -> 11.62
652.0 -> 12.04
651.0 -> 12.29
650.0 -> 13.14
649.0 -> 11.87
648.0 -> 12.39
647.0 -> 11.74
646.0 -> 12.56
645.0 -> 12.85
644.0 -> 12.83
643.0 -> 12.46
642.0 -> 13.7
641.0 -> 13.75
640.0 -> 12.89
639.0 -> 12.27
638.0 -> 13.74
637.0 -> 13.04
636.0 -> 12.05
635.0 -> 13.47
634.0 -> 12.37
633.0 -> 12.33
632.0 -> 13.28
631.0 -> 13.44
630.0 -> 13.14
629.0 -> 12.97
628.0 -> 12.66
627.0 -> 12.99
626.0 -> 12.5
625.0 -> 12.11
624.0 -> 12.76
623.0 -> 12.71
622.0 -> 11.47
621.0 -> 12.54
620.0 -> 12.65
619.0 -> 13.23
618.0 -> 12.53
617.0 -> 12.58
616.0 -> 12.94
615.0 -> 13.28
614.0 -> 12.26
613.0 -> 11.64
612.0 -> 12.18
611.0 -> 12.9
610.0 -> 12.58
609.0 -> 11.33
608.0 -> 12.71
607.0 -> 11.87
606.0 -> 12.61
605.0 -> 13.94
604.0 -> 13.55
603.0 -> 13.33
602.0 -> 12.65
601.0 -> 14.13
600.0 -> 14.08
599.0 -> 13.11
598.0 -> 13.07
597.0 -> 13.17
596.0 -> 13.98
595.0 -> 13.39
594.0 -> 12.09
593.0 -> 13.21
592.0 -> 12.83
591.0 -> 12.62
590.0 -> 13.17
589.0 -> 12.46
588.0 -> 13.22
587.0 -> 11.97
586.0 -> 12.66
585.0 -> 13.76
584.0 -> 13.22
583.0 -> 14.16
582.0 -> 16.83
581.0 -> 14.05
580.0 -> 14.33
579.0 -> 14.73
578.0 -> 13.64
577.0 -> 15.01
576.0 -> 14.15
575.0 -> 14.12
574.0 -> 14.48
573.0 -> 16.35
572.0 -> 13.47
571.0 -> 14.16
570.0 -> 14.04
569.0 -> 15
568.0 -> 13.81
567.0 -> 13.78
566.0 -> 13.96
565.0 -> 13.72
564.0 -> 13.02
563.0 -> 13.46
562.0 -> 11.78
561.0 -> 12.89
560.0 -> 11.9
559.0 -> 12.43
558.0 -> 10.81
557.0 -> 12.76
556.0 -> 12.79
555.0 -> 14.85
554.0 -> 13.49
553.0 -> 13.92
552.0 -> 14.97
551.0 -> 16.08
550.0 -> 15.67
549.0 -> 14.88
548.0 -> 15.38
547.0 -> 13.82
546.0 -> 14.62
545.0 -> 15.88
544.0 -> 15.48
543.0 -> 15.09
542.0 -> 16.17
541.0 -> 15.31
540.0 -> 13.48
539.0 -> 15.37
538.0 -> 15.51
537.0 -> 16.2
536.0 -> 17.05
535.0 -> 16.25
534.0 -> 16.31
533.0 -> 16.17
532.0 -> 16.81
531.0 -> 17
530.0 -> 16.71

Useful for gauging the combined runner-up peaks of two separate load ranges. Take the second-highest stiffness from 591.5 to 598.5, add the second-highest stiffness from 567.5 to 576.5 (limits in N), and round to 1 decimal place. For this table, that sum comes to 28.4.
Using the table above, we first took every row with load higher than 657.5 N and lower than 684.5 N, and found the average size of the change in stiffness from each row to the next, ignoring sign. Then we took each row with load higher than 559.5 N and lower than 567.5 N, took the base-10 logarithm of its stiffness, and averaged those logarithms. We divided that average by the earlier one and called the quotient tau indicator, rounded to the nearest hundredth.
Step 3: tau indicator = 1.56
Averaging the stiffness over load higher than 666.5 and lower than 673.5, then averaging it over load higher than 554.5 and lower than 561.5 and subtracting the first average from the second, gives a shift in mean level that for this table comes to 1.3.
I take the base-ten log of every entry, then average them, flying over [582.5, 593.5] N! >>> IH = 1.11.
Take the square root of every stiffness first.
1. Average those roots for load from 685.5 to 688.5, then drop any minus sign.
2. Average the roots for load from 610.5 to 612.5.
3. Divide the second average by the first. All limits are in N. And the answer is 1.09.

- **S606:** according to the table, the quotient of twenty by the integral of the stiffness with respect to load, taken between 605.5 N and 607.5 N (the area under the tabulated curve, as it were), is 0.82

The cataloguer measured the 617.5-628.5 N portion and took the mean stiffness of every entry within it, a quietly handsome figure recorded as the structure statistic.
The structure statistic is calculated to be 12.6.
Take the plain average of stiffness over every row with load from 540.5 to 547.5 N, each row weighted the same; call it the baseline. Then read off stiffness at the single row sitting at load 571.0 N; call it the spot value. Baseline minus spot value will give 1.0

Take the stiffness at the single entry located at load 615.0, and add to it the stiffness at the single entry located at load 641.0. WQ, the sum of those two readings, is 27.0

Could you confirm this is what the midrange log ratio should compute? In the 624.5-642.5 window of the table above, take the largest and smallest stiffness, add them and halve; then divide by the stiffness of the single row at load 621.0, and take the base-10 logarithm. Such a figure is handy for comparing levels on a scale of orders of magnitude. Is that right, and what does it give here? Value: 0.012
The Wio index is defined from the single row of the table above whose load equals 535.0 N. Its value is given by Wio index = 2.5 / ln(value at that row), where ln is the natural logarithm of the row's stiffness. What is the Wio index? 0.90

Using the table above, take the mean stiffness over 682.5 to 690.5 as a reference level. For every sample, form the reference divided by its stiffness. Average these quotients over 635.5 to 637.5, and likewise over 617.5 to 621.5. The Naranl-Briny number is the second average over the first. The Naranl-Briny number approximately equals 0.98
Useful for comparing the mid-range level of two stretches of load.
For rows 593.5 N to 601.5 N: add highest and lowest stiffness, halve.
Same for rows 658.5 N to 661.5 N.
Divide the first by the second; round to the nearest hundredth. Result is 1.05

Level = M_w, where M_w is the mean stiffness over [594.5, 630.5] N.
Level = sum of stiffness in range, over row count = 12.8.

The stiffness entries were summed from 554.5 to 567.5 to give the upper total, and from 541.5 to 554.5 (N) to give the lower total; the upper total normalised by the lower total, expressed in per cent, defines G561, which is 86.0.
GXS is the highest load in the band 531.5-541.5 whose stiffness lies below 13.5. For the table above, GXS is 540.0 N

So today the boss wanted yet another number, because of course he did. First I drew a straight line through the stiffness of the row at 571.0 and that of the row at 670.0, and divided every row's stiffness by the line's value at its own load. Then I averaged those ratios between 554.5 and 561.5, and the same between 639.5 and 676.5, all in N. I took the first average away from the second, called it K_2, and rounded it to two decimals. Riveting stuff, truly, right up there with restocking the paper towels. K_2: 0.19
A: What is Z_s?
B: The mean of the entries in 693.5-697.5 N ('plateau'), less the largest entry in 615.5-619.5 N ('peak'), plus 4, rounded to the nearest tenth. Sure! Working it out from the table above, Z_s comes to 1.2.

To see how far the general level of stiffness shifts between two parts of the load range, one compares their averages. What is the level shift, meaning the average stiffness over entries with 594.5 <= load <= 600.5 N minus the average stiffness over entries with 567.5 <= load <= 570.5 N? -0.82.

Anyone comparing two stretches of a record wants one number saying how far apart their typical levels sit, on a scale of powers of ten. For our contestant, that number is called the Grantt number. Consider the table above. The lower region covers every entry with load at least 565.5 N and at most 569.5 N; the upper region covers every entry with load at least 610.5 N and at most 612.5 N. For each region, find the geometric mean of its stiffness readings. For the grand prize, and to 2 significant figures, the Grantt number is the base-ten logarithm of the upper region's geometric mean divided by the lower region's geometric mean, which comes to -0.052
